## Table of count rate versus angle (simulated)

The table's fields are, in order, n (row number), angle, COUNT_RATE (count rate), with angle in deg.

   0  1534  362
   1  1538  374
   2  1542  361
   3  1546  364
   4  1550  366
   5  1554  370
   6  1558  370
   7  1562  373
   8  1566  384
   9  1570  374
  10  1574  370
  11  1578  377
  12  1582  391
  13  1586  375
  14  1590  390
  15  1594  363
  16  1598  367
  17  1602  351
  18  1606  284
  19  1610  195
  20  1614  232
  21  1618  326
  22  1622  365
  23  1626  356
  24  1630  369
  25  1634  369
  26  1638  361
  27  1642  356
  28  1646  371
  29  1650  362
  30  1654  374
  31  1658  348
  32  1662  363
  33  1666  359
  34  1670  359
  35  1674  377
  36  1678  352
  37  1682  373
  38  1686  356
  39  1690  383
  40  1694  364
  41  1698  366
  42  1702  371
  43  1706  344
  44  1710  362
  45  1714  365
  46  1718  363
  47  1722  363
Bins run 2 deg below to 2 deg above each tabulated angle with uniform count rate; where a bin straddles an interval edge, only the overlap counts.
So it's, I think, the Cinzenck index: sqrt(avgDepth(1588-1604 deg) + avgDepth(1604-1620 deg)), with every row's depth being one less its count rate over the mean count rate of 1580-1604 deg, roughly 0.56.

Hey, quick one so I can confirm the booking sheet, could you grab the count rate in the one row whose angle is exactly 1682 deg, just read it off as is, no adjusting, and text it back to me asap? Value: 373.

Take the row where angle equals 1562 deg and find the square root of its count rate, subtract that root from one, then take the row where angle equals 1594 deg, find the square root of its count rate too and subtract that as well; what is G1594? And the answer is -37.37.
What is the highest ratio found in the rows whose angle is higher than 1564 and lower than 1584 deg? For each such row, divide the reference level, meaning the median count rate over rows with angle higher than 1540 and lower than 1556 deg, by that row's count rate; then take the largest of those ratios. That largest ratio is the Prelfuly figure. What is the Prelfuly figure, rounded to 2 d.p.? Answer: 0.99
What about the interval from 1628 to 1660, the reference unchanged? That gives 1.05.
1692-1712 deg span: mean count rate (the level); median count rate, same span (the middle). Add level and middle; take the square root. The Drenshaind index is 26.9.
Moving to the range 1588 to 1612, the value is 26.1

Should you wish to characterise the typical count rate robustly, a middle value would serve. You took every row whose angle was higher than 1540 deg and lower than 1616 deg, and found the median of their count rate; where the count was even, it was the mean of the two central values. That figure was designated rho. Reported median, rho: 370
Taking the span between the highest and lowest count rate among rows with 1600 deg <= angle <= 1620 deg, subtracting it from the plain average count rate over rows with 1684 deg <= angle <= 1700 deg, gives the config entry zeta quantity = 211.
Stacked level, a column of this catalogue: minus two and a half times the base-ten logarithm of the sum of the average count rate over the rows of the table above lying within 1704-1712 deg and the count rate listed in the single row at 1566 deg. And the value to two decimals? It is -7.17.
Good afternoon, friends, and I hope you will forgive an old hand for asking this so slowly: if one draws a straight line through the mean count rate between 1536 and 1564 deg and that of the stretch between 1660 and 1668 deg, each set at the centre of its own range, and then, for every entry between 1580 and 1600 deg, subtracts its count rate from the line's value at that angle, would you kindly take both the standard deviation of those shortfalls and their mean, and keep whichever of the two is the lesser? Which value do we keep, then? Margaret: -11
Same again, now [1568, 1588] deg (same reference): -11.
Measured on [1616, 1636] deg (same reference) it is 6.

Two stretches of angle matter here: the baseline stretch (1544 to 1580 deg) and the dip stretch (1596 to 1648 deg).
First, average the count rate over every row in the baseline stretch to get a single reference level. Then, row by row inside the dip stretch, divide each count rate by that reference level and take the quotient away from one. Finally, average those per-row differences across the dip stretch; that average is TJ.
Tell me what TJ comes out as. 0.11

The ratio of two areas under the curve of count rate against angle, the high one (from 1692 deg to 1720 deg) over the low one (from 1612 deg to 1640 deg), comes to 1.07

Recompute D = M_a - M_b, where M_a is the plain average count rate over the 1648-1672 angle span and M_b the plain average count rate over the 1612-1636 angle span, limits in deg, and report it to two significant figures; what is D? 25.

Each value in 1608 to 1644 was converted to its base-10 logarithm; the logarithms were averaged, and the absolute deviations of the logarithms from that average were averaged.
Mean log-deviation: 0.0778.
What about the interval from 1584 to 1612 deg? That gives 0.0797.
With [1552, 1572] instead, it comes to 0.0045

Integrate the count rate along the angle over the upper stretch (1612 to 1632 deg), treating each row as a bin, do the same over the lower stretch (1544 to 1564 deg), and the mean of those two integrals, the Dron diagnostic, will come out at 6982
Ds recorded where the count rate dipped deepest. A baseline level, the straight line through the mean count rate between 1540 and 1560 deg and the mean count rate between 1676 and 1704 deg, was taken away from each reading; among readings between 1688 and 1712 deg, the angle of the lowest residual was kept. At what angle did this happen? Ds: 1706 deg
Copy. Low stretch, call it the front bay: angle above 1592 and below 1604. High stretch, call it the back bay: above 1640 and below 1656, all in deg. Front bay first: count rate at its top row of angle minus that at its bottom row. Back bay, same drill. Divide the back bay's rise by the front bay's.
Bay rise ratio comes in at -1.5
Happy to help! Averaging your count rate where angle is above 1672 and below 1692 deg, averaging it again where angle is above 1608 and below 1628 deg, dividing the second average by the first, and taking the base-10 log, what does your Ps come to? -0.10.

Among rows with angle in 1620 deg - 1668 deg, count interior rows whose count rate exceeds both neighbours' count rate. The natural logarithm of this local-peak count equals 1.1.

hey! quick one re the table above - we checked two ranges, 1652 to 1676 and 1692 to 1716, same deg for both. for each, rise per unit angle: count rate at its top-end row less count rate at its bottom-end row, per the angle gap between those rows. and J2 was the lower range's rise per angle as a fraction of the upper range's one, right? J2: 3.0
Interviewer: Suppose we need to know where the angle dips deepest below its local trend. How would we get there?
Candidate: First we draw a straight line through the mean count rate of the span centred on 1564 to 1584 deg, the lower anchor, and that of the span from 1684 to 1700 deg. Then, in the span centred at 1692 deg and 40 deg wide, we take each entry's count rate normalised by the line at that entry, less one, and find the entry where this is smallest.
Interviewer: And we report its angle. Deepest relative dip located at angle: 1706 deg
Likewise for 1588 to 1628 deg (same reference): 1610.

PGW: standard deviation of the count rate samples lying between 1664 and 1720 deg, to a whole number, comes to 10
